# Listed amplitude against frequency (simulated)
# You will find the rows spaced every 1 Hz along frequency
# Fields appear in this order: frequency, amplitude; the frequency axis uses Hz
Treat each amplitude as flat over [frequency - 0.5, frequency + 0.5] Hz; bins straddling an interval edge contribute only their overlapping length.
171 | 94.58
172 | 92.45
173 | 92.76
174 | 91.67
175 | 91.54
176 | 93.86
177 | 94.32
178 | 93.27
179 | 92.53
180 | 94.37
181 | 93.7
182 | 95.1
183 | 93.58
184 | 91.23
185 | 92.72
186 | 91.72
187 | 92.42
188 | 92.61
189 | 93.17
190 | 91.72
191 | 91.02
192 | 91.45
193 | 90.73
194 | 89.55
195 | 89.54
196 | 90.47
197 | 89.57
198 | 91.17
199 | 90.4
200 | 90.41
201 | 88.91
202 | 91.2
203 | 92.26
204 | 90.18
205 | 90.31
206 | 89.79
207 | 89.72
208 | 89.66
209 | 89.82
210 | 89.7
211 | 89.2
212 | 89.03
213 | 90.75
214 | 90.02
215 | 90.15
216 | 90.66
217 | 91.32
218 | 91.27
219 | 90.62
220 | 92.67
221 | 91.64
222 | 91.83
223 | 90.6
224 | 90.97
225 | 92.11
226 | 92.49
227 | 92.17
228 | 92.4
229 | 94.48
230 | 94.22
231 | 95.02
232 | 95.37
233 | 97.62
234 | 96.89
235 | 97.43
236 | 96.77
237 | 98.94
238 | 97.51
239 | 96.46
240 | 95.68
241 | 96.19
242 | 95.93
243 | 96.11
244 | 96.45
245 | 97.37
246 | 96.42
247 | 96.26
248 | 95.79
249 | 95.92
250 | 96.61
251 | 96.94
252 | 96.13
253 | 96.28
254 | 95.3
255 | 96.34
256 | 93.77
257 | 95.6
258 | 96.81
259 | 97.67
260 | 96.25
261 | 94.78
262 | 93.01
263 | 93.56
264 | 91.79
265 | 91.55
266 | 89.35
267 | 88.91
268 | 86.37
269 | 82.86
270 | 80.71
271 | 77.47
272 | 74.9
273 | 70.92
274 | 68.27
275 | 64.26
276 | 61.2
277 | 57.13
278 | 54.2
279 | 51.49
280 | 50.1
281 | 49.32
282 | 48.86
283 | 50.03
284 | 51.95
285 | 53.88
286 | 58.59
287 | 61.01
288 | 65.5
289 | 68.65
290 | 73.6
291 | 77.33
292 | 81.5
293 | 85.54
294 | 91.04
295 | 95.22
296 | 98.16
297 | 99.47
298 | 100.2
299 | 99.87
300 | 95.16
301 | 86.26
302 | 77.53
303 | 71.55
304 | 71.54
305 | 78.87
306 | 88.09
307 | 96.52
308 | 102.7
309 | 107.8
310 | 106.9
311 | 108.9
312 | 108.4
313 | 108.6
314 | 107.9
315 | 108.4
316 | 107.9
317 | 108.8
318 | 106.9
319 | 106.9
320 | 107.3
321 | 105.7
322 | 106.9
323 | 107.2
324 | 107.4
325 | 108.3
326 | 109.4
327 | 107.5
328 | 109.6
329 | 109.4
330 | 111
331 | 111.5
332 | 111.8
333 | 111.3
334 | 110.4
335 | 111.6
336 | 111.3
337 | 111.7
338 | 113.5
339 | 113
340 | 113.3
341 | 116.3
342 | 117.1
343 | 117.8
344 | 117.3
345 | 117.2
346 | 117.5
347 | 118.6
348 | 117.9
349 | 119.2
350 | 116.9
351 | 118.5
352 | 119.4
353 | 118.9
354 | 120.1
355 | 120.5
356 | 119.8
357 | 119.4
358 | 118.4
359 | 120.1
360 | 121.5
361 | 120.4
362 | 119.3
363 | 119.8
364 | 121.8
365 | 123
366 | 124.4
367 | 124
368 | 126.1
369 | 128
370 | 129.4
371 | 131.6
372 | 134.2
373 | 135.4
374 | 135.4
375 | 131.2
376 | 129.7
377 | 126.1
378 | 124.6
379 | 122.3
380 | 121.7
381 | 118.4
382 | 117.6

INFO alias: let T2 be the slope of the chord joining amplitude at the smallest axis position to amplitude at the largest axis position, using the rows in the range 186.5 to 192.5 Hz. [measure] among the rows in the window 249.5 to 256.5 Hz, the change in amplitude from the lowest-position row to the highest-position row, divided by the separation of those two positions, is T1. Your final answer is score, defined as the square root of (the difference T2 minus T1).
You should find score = 0.53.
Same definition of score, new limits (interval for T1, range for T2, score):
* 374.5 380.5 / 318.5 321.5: 1.14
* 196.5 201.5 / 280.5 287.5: 1.45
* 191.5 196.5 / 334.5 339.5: 0.77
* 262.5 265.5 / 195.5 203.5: 1.12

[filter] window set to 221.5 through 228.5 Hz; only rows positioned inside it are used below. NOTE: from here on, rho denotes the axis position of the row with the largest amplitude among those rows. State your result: 226 Hz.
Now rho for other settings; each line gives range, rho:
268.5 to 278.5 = 269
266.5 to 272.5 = 267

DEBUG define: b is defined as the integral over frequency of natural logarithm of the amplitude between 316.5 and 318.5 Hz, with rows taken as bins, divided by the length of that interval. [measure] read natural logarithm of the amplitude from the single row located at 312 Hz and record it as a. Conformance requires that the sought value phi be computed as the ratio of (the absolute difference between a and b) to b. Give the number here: 0.001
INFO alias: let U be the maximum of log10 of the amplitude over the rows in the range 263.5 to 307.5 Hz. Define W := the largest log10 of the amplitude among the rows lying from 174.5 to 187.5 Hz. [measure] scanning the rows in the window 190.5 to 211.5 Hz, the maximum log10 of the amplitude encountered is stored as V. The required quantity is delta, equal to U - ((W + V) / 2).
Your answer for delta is 0.03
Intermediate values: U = 2.001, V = 1.97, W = 1.98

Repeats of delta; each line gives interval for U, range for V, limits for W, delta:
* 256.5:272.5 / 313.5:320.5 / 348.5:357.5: -0.07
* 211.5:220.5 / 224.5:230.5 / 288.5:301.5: -0.02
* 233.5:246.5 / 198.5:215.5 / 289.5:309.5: 0.00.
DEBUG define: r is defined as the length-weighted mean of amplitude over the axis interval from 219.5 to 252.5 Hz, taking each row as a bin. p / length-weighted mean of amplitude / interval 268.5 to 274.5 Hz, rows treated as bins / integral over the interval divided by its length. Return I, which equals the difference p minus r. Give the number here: -19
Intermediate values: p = 76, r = 95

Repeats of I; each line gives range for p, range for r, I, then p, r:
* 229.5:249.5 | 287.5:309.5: 10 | 96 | 87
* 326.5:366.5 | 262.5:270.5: 28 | 116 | 88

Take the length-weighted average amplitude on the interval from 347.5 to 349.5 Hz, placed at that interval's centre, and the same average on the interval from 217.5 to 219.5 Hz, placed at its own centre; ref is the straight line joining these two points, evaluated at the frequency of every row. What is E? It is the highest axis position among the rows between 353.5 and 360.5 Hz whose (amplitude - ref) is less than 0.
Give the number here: 359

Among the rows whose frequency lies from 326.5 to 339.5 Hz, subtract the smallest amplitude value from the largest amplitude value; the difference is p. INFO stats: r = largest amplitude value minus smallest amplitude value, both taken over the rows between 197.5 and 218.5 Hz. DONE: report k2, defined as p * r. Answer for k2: 20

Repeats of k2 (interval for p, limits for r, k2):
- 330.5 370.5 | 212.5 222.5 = 50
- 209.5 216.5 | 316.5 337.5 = 10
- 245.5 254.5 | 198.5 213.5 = 5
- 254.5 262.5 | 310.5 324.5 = 15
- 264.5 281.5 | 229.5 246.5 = 199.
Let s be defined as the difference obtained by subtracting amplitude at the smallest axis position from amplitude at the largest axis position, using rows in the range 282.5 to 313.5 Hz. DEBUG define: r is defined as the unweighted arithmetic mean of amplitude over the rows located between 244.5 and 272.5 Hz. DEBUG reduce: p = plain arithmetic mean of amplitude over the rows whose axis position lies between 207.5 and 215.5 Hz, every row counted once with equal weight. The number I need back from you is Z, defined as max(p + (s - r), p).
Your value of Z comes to 90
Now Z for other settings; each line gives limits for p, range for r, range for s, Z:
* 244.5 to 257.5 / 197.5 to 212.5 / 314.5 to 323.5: 96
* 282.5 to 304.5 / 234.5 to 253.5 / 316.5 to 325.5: 78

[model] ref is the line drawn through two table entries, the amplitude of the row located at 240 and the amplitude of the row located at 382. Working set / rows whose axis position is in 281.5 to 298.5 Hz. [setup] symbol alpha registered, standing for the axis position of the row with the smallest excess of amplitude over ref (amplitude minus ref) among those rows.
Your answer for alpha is 282 Hz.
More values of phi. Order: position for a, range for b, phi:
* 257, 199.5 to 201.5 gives 0.014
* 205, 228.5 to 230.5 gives 0.010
